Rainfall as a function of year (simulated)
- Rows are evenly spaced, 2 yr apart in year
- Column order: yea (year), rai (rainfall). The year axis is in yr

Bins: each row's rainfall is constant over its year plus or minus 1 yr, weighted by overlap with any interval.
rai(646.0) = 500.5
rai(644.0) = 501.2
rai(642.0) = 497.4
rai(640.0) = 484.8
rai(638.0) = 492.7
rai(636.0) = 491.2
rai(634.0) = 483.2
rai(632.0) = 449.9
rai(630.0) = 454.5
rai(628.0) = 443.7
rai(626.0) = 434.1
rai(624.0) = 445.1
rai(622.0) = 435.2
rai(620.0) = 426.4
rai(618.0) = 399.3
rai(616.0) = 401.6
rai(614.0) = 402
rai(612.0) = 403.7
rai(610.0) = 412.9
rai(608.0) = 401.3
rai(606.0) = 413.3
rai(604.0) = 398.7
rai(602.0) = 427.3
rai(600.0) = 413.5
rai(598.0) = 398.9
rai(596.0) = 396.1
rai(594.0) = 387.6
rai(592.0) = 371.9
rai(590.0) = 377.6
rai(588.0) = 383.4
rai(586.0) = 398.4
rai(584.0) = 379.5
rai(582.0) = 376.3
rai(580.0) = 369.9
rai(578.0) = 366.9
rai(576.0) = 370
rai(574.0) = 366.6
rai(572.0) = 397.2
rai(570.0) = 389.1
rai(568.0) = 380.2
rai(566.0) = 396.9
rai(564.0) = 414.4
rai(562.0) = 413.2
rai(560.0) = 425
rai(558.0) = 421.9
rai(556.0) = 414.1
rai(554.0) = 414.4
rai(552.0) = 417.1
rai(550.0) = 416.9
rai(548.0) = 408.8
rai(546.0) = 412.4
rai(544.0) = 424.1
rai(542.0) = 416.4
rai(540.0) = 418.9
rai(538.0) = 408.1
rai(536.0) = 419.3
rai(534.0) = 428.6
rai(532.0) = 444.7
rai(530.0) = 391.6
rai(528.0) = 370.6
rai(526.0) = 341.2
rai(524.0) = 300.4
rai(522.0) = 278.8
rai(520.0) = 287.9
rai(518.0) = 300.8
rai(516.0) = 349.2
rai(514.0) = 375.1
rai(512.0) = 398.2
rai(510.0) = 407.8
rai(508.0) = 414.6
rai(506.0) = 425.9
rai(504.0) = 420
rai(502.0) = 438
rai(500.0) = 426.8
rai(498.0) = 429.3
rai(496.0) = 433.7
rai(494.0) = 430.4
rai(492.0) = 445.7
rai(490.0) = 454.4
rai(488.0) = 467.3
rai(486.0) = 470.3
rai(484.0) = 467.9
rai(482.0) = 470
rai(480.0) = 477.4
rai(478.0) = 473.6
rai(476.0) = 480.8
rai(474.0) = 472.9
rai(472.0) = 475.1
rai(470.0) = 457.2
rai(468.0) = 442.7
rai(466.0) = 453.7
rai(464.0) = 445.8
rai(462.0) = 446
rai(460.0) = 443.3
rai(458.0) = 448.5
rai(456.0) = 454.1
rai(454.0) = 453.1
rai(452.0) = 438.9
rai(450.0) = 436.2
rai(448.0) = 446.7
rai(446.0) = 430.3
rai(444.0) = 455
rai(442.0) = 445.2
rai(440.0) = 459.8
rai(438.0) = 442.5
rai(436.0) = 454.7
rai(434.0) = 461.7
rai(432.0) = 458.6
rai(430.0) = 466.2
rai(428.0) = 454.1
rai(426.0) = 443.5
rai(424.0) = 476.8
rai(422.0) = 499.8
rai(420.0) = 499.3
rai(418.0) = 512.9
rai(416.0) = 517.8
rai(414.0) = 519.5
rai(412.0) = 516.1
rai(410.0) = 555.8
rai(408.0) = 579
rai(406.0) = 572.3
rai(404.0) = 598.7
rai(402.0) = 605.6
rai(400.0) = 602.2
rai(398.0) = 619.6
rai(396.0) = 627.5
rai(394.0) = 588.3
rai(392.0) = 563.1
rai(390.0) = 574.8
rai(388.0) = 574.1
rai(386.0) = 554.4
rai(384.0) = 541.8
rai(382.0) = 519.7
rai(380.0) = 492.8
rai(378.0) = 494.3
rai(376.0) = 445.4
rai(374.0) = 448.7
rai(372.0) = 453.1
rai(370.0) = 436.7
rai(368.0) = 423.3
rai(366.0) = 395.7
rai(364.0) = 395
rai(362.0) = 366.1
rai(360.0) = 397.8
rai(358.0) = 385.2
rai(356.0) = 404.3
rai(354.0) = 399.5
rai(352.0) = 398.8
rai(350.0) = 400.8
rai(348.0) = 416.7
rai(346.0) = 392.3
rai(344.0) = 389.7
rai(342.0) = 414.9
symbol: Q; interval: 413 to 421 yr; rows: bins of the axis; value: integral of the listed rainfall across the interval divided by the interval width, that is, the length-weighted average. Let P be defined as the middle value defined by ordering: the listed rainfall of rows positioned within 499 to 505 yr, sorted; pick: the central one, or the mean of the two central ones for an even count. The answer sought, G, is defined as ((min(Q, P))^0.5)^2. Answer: 427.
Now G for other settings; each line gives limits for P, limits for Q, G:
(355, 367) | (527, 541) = 395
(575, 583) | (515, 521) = 313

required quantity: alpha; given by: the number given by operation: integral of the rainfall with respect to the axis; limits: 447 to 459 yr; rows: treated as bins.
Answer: 5355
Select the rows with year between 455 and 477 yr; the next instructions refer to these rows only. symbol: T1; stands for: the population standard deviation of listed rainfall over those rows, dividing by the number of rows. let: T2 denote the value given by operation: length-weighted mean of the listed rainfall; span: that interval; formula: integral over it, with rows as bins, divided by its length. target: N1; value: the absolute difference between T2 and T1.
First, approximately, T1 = 13.0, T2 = 456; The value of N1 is 443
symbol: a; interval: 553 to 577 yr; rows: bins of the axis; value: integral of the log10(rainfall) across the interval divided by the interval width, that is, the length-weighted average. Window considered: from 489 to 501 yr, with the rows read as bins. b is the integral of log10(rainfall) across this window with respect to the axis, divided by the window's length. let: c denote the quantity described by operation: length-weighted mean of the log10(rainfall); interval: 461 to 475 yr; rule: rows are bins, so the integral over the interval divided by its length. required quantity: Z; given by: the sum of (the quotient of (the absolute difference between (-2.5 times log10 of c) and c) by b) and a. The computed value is 4.01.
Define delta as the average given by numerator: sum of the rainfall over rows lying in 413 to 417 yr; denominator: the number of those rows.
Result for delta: 519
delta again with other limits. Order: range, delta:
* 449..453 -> 438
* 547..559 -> 416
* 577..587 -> 378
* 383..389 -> 557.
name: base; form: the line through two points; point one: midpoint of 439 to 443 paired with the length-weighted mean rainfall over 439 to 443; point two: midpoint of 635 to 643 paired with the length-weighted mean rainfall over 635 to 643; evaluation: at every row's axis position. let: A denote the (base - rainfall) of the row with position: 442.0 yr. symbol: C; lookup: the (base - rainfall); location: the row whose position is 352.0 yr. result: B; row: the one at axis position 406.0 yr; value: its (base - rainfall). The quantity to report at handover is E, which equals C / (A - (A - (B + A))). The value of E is -0.3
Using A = 7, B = -127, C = 36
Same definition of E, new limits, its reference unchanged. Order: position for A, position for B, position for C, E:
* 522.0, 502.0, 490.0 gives 0.0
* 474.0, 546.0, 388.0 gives -2.8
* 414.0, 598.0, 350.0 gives 2.8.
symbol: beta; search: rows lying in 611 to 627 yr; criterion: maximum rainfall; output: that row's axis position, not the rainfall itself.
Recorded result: 624.0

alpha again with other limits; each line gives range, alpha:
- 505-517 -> 4742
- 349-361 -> 4773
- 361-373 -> 4940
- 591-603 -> 4791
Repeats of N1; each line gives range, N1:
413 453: 438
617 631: 418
